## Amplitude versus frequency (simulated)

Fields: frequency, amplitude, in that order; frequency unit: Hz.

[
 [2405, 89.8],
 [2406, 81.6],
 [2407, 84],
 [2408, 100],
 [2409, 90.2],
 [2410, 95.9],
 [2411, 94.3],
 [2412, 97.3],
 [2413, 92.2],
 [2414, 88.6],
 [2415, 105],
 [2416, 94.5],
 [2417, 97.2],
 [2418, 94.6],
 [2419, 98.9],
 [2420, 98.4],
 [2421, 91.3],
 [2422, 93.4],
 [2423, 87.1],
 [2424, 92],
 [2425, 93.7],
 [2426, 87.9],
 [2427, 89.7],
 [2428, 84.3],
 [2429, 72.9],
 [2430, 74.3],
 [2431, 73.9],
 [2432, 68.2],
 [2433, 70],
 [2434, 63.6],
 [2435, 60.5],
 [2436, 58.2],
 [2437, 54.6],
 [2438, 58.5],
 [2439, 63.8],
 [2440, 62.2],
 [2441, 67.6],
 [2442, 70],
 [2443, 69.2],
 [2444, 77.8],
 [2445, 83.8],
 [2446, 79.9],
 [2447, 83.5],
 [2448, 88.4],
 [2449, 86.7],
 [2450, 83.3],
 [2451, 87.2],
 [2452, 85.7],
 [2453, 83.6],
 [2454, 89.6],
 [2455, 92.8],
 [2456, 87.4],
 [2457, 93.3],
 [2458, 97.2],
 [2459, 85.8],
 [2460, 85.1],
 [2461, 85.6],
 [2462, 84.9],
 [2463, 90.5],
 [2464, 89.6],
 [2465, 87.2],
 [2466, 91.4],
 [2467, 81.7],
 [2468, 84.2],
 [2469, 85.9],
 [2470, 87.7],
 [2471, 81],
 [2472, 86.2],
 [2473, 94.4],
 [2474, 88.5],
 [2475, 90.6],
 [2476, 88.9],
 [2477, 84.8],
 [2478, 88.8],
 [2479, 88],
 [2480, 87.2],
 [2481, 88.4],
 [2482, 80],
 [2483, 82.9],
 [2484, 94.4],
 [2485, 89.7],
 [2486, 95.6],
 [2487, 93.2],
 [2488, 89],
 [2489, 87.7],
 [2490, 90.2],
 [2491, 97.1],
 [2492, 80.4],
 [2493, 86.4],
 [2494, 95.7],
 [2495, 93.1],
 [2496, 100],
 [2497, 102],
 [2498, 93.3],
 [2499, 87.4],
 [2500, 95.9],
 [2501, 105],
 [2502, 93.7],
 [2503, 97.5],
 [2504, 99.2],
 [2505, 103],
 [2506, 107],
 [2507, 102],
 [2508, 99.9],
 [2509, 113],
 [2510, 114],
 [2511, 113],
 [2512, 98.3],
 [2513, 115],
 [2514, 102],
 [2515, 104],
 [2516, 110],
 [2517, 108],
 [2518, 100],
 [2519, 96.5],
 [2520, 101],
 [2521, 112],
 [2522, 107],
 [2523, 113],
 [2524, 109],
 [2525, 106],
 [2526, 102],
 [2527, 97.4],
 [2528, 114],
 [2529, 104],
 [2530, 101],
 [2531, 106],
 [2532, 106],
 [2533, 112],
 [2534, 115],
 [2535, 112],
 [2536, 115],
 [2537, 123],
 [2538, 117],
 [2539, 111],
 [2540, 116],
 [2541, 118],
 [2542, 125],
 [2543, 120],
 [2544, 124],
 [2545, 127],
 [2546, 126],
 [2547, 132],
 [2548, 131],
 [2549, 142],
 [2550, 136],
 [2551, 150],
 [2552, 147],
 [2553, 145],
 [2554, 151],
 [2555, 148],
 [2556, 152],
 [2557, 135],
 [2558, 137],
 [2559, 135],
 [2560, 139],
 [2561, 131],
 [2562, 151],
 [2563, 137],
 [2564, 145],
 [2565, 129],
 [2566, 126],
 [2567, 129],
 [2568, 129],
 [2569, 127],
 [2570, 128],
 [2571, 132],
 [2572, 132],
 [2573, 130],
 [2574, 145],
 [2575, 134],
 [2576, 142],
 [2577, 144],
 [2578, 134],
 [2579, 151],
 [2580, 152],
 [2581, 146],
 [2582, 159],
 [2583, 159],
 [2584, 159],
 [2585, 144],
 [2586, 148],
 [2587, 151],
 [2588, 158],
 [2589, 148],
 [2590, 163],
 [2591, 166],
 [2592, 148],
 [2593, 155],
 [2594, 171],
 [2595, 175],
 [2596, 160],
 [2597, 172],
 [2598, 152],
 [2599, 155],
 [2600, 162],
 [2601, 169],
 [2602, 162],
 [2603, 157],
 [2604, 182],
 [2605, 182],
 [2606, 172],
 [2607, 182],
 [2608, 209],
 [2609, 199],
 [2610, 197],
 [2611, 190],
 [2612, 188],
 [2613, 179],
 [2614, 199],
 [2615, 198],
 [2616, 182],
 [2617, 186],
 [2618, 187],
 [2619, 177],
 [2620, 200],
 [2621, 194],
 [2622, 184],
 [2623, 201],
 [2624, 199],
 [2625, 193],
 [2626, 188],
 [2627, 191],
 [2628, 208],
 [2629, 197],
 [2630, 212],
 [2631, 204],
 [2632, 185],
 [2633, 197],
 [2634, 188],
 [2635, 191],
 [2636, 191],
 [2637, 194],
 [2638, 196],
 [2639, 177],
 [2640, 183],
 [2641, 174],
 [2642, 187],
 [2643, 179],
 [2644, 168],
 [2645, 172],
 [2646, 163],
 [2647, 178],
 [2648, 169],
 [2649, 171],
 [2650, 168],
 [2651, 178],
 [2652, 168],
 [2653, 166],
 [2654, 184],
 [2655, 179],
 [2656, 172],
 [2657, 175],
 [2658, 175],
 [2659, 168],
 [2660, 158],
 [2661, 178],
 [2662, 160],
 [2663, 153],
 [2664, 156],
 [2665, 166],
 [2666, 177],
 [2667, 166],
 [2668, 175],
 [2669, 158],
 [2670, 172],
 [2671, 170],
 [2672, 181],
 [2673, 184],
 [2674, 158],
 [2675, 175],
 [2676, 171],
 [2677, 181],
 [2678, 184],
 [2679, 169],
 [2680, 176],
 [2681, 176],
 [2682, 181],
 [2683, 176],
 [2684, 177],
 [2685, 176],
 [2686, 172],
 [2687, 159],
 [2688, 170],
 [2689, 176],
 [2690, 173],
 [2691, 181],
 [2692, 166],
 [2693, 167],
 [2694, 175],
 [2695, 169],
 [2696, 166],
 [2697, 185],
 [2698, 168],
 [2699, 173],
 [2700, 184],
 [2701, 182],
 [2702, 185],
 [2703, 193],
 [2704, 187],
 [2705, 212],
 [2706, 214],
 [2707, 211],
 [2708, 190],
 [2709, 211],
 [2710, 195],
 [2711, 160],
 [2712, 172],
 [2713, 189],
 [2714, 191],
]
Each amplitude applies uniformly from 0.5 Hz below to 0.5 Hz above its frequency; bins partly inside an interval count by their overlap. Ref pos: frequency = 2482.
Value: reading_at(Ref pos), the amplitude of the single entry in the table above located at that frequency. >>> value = 80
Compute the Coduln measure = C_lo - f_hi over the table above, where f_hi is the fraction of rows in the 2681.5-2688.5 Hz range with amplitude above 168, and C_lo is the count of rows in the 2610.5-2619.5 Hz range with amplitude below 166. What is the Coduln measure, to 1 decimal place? -0.9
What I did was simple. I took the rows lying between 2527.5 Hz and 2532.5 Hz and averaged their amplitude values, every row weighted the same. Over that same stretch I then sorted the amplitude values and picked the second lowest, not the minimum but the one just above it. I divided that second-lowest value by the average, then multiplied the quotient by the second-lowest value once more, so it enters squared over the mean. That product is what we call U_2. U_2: 102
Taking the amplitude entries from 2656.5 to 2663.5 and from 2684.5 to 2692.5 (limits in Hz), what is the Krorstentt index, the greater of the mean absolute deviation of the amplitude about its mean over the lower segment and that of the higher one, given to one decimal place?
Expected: 8.3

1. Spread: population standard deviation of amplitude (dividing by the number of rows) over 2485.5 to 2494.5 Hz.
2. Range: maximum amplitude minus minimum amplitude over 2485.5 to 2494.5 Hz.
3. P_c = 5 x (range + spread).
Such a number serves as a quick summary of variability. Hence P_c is 109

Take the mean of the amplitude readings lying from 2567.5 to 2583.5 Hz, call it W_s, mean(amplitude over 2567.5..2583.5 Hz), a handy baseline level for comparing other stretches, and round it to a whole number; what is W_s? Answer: 140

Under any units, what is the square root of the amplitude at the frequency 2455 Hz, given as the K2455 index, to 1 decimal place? 9.6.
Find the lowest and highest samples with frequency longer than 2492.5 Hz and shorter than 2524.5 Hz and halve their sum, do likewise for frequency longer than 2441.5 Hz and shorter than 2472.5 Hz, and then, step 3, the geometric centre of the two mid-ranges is 92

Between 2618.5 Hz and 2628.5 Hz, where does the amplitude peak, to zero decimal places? 2628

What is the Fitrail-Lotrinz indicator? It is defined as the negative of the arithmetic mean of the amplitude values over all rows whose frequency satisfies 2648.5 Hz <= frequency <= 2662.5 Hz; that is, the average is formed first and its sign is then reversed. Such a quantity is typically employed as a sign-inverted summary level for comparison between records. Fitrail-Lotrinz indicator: -171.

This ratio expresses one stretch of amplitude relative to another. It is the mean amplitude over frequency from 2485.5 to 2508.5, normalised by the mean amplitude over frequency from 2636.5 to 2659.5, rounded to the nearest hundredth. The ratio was 0.54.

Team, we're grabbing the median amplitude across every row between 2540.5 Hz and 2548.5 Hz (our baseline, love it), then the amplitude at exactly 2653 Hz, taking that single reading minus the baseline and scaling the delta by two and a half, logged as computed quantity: 101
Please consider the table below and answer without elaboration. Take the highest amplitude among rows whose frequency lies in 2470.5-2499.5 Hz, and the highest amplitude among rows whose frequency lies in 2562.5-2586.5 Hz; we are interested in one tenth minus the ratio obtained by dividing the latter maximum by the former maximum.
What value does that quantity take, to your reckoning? -1.46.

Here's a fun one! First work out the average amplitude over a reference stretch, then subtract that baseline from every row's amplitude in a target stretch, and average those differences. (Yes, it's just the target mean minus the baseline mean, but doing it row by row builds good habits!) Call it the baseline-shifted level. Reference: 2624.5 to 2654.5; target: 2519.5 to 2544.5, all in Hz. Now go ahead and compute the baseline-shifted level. -73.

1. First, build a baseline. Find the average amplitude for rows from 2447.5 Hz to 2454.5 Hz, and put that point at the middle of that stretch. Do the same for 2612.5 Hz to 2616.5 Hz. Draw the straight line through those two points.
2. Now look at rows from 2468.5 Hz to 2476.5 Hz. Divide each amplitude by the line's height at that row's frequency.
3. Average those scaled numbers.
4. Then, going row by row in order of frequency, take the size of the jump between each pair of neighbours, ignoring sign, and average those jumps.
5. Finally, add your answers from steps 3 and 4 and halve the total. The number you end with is 0.46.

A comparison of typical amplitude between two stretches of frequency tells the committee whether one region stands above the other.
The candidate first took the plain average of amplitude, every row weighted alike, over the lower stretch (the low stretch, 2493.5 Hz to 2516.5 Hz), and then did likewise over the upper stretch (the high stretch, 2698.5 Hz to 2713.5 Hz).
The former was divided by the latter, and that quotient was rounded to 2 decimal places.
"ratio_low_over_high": 0.53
